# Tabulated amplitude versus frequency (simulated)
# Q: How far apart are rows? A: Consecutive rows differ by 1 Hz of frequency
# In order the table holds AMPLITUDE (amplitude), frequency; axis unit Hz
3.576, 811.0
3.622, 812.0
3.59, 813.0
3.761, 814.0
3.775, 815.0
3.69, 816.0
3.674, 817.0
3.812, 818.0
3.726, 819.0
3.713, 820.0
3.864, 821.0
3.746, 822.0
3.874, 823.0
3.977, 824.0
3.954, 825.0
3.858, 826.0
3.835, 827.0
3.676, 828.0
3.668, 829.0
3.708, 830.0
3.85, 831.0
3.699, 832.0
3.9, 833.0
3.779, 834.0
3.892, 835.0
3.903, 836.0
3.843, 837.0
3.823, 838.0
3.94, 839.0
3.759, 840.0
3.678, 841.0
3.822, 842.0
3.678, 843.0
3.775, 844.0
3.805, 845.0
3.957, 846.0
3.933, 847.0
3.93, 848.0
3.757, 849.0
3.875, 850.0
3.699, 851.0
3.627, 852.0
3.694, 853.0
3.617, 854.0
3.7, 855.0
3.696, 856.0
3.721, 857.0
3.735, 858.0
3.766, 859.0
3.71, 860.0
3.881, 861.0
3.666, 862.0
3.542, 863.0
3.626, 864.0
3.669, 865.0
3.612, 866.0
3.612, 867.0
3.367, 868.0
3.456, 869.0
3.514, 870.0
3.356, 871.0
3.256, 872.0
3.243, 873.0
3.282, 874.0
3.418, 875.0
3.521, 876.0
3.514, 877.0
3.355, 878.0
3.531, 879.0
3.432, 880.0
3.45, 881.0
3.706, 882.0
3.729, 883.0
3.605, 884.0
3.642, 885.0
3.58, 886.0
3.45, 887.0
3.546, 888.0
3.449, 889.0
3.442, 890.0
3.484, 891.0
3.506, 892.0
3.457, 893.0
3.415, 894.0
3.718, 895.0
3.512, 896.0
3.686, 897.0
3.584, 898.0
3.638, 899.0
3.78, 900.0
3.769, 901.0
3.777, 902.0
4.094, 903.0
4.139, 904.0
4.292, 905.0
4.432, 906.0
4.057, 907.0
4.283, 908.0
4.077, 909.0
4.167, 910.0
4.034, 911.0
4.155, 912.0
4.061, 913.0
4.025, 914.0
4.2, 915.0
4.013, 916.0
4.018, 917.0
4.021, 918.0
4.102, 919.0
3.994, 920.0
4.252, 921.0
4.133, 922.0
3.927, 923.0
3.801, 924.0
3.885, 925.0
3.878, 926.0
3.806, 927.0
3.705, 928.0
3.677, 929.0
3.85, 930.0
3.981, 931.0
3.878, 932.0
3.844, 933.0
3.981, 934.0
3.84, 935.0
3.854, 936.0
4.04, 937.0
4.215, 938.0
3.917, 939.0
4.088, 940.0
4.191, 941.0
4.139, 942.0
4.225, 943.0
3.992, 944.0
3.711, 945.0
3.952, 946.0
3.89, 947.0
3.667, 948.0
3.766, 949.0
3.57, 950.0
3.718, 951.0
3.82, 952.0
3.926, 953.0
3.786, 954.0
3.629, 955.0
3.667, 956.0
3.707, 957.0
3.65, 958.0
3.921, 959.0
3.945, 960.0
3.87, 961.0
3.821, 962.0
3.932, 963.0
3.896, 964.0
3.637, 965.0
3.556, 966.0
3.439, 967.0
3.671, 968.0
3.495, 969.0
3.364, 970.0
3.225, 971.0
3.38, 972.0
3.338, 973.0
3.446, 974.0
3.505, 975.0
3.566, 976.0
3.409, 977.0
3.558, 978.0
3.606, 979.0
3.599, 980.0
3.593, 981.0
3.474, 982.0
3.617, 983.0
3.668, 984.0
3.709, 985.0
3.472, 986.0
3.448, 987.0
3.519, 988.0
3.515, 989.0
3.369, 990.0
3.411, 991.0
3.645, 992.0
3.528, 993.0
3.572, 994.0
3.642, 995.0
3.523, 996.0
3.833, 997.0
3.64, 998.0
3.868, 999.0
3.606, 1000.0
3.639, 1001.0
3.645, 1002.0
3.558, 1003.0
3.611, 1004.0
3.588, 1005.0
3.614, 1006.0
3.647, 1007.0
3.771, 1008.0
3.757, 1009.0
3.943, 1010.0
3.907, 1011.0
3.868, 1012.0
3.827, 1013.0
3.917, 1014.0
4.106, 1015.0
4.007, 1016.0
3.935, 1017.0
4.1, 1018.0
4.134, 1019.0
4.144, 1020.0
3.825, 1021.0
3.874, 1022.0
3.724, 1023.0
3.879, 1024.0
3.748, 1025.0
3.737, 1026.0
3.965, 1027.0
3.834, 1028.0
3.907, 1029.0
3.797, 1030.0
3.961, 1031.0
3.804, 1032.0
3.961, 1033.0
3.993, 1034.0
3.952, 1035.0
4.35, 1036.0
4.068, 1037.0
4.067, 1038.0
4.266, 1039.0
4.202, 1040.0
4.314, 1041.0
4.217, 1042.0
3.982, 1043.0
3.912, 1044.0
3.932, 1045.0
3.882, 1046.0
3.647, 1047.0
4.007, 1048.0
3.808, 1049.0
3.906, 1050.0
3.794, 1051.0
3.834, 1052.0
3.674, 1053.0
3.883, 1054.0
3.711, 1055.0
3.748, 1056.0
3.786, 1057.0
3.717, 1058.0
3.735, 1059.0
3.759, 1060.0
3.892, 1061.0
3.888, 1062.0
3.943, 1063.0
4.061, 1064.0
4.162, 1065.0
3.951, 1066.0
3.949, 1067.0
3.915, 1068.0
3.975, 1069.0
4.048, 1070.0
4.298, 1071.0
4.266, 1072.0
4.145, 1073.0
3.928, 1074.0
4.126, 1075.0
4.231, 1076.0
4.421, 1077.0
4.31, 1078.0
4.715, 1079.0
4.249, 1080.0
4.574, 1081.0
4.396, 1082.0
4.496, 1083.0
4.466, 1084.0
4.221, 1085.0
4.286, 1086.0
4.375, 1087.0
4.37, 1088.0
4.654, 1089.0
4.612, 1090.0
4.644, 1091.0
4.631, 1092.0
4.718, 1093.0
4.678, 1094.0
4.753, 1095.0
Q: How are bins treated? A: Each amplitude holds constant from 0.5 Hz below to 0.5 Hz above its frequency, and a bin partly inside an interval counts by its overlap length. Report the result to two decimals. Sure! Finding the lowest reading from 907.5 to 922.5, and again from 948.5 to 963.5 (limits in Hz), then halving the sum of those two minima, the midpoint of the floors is 3.78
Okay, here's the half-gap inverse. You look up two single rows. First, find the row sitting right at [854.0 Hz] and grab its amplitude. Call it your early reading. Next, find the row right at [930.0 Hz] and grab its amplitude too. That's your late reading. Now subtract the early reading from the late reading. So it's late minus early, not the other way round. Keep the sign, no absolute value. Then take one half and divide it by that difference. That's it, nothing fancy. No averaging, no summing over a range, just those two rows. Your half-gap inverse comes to 2.1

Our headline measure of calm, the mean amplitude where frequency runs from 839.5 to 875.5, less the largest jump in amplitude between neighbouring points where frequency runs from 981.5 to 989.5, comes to 3.41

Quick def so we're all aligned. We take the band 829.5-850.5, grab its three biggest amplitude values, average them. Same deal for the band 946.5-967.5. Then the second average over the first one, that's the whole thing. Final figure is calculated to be 1.00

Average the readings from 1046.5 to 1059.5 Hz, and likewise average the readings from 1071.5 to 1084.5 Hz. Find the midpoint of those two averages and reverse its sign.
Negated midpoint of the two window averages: -4.06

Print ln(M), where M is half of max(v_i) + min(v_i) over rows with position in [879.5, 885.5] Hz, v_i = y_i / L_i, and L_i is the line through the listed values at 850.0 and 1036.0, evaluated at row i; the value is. -0.10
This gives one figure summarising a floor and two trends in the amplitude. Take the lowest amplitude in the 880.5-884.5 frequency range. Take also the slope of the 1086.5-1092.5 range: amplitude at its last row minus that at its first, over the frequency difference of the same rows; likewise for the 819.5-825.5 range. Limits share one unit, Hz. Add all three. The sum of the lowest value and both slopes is 3.5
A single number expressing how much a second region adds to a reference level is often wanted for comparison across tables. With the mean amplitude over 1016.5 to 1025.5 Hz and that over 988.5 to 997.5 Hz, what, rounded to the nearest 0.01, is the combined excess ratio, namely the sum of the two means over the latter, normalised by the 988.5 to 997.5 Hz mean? 2.10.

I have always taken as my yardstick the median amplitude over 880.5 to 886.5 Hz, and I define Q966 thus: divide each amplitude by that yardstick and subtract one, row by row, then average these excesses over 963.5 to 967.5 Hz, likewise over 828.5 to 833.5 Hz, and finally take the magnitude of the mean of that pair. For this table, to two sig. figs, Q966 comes 0.021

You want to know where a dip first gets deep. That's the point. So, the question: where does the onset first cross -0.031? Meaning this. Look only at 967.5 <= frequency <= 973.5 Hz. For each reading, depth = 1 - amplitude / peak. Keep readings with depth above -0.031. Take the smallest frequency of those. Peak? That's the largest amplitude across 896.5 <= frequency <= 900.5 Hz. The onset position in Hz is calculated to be 968.0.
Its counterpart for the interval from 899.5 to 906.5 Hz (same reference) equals 900.0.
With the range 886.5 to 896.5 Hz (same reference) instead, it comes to 887.0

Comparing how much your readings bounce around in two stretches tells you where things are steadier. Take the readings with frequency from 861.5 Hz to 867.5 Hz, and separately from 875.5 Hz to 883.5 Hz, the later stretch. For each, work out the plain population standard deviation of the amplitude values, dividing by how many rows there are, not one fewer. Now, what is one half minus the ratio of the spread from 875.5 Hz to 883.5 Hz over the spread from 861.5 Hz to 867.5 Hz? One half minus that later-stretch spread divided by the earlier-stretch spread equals -2.4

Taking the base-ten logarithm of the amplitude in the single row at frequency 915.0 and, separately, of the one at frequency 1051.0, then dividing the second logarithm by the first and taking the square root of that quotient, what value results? 0.96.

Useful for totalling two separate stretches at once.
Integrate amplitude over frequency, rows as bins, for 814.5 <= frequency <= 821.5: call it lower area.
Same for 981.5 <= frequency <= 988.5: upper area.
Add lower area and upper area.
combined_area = 51.2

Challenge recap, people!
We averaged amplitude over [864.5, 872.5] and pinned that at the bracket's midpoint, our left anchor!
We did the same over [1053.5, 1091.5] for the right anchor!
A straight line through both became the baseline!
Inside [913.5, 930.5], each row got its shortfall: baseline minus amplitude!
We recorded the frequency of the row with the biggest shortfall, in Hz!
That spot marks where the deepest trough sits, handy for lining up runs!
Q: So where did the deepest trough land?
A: 929.0 Hz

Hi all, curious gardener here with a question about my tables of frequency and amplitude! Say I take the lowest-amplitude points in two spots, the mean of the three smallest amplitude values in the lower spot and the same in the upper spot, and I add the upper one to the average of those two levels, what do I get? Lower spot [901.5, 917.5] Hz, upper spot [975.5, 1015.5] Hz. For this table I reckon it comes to 7.06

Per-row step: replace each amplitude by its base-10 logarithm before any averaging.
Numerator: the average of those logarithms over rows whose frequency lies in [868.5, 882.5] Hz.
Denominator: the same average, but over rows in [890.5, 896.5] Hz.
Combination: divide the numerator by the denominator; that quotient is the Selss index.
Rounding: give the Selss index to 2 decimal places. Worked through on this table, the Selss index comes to 0.98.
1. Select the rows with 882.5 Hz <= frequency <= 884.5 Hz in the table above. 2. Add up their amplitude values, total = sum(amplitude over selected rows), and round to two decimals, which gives 7.33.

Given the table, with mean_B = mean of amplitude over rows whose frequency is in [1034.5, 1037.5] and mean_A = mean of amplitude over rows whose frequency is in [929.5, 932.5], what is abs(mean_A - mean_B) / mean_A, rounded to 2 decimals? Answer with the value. 0.06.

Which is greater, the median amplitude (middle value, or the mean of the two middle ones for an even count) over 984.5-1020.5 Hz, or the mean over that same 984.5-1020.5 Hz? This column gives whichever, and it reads 3.72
